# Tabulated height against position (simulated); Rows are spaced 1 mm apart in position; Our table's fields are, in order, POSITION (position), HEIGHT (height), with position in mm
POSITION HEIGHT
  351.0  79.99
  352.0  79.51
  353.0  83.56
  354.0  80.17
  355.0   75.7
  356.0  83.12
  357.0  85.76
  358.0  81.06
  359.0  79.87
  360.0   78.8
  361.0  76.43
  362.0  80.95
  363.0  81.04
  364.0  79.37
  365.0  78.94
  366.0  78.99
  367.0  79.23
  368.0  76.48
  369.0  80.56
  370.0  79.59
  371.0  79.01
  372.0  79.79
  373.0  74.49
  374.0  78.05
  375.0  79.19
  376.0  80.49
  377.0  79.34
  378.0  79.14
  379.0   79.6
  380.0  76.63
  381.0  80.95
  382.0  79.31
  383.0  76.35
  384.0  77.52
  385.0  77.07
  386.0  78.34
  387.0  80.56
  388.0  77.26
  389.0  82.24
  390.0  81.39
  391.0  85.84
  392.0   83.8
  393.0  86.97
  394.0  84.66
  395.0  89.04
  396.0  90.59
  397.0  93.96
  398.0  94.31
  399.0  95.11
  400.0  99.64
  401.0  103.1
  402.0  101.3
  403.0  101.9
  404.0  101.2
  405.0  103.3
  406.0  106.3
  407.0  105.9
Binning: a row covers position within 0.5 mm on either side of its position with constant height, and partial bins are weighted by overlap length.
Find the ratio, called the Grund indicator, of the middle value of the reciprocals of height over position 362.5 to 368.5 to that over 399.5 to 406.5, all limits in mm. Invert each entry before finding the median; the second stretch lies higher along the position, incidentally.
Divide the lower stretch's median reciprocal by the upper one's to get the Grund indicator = 1.29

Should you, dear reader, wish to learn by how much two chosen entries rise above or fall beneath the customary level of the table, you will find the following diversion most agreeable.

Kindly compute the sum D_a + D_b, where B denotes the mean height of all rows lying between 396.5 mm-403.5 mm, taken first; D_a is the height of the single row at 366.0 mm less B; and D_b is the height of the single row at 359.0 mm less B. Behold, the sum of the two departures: -38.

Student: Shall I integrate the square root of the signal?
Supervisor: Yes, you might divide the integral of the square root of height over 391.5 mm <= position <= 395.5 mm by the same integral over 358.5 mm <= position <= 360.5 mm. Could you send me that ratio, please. 2.1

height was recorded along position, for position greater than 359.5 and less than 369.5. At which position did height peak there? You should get 363.0 mm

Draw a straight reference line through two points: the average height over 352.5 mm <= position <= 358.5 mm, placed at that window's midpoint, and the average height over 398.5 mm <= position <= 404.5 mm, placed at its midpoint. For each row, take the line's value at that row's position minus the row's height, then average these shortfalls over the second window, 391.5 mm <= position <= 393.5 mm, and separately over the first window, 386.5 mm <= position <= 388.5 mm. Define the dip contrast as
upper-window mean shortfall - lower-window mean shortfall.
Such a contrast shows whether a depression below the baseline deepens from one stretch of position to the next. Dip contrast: -4.4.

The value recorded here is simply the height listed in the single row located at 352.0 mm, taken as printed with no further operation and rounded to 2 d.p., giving 79.51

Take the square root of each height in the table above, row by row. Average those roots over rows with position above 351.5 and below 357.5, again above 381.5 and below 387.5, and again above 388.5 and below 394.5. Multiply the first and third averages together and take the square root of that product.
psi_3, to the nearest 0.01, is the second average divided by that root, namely 0.97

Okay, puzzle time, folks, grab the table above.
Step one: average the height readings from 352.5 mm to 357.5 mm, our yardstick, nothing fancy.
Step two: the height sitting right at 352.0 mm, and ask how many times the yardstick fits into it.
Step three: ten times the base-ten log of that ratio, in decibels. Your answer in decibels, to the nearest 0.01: -0.12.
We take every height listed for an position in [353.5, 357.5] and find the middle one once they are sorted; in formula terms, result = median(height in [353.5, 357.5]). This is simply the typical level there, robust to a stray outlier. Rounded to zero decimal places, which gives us 82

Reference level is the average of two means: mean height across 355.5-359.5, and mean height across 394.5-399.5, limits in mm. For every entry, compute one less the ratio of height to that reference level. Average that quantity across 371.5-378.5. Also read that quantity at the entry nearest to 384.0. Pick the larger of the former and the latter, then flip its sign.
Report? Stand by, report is -0.114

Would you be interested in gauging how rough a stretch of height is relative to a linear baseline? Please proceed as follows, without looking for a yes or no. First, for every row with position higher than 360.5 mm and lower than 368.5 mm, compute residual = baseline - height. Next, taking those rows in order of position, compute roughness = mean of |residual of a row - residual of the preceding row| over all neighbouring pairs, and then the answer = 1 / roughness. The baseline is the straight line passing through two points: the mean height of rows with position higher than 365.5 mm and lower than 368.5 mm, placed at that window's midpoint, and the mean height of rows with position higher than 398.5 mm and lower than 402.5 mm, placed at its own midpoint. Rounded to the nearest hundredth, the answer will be 0.57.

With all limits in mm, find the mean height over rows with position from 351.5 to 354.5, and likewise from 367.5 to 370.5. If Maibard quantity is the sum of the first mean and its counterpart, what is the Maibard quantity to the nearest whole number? 160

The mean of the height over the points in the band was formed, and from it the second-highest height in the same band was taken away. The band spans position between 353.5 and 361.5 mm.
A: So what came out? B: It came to -3.0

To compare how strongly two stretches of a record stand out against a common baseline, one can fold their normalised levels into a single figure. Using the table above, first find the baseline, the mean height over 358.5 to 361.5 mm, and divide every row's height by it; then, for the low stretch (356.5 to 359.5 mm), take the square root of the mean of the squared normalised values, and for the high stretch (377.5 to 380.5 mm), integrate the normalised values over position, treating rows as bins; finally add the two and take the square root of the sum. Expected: 2.01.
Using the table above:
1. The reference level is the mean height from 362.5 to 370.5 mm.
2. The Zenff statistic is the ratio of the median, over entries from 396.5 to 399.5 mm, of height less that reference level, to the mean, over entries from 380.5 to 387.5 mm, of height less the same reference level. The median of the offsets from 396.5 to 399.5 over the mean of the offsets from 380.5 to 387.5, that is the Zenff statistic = -22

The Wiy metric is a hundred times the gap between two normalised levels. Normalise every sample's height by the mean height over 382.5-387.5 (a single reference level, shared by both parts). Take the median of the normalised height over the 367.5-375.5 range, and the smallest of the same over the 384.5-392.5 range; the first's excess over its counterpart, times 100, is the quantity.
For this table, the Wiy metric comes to 3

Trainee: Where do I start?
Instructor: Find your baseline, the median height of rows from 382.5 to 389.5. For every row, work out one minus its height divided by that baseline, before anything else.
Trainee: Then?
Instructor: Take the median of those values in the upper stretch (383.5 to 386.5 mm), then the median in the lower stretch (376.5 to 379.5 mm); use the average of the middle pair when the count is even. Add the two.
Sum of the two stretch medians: -0.02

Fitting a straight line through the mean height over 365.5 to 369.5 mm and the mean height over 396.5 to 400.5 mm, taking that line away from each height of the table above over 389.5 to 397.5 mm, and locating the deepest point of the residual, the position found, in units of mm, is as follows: 390.0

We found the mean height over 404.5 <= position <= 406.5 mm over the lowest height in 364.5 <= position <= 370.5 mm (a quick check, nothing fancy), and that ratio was 1.37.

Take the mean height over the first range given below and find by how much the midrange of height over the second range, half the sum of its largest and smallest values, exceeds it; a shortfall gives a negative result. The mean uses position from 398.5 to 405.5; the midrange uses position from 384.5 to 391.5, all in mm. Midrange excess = -19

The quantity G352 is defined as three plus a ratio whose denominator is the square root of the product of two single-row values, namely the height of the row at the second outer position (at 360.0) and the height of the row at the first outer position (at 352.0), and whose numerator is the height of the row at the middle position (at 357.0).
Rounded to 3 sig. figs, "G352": 4.08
